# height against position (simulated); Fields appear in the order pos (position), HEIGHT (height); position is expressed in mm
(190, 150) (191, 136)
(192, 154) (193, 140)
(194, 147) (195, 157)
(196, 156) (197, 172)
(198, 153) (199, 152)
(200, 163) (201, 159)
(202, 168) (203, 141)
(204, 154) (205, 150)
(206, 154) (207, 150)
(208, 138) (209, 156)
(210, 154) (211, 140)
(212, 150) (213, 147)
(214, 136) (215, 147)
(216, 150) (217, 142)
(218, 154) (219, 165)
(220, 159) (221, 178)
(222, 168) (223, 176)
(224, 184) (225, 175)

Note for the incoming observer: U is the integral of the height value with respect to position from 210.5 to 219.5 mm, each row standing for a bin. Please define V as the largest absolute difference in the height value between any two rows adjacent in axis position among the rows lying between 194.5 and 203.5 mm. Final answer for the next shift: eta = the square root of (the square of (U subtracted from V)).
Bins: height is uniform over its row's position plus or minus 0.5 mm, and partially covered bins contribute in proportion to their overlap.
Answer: 1304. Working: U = 1331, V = 27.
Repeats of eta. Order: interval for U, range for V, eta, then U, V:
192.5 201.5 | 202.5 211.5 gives 1381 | 1399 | 18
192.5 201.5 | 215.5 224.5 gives 1380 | 1399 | 19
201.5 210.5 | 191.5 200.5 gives 1346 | 1365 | 19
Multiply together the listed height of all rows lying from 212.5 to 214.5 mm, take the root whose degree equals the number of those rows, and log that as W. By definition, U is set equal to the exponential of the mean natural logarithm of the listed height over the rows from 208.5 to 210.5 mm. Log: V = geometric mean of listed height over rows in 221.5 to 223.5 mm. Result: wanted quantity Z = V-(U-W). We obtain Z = 158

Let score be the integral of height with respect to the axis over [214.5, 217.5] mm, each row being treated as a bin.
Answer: 439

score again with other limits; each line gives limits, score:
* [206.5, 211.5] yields 738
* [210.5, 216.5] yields 870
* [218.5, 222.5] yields 670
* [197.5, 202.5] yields 795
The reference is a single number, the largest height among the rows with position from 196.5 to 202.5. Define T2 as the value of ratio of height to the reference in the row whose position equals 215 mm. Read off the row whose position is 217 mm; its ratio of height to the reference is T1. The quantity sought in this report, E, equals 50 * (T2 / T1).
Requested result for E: 51.8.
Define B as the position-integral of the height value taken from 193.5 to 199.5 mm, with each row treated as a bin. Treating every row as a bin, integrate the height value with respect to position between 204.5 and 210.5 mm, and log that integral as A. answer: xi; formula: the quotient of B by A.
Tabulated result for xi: 1.04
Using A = 902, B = 937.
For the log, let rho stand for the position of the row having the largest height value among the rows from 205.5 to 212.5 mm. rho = 209 mm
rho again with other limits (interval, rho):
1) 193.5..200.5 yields 197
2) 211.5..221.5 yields 221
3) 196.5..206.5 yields 197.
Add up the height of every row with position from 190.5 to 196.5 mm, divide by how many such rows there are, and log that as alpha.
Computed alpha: 148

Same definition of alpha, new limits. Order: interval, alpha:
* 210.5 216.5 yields 145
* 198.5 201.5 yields 158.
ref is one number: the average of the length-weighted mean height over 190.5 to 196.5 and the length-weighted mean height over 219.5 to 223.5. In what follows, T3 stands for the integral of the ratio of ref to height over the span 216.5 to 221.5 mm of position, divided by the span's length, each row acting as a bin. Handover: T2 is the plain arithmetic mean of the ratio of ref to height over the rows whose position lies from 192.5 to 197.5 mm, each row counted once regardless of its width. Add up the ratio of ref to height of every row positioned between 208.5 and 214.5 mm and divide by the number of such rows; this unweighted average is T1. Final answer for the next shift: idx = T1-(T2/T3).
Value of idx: 0.05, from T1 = 1.09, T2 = 1.04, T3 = 1.00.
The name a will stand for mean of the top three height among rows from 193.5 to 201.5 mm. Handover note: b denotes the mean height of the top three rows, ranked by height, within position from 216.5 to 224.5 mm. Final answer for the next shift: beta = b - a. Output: 15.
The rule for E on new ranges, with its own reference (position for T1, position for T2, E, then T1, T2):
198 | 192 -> 50.3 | 0.89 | 0.90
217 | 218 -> 54.2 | 0.83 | 0.90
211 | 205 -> 53.6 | 0.81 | 0.87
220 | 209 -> 49.1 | 0.92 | 0.91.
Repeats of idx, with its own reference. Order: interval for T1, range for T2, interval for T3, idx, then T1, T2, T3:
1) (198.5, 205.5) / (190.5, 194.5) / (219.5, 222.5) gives -0.14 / 1.03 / 1.11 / 0.95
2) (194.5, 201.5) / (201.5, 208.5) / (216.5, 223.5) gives -0.08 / 1.00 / 1.06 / 0.98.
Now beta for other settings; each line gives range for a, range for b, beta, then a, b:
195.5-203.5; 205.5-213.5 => -13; 168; 155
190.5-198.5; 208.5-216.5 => -8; 162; 153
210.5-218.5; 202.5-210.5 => 3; 151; 155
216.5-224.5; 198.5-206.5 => -16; 179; 163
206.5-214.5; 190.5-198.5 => 8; 153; 162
